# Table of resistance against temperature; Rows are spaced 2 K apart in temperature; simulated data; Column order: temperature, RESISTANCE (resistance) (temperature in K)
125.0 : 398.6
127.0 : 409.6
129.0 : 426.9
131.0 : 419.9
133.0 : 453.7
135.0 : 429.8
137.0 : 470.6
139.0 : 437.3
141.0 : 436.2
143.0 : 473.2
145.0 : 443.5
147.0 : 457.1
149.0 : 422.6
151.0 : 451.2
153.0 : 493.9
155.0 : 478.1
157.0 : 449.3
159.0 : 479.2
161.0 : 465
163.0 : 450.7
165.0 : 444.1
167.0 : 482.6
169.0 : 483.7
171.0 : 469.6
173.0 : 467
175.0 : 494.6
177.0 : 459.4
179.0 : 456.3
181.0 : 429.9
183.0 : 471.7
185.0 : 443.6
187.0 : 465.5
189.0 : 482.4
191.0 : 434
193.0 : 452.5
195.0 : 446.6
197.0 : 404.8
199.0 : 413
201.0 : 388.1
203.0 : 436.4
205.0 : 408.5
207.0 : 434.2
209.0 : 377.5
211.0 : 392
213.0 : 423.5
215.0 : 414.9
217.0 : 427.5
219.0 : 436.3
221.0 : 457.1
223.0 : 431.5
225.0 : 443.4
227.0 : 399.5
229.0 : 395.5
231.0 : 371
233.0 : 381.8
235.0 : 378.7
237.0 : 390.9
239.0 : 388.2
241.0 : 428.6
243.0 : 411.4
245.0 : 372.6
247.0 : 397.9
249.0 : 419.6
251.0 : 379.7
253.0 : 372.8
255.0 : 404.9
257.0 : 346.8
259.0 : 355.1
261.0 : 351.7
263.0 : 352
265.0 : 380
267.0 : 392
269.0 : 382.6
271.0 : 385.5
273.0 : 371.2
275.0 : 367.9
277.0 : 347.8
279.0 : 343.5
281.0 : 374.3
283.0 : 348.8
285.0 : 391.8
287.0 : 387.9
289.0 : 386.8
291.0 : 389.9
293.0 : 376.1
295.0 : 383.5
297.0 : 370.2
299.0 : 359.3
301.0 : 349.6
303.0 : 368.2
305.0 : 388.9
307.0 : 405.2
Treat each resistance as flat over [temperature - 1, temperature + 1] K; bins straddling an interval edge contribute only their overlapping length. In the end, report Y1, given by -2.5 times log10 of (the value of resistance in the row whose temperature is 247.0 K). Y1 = -6.50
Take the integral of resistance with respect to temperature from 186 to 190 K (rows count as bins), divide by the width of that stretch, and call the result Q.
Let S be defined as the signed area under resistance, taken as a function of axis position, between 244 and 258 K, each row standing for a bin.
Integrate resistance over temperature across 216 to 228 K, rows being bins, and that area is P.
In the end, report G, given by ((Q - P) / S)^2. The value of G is 0.8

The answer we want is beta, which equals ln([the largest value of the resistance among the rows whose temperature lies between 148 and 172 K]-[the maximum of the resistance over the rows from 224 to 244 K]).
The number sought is 3.9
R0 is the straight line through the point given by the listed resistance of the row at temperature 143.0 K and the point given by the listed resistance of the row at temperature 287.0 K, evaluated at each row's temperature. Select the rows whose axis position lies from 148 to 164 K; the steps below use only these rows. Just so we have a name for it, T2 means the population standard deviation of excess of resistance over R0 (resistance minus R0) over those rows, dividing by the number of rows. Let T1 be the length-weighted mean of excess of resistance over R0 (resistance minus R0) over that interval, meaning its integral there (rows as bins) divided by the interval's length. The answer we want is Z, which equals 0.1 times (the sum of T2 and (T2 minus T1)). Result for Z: 5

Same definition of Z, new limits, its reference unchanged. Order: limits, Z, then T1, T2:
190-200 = 5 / -12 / 17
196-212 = 7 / -30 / 19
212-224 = 3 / 3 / 15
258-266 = 7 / -43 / 13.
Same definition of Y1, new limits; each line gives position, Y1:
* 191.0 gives -6.59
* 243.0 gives -6.54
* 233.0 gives -6.45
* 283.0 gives -6.36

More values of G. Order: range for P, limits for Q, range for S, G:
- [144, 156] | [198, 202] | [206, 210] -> 9.8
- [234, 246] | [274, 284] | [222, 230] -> 1.7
